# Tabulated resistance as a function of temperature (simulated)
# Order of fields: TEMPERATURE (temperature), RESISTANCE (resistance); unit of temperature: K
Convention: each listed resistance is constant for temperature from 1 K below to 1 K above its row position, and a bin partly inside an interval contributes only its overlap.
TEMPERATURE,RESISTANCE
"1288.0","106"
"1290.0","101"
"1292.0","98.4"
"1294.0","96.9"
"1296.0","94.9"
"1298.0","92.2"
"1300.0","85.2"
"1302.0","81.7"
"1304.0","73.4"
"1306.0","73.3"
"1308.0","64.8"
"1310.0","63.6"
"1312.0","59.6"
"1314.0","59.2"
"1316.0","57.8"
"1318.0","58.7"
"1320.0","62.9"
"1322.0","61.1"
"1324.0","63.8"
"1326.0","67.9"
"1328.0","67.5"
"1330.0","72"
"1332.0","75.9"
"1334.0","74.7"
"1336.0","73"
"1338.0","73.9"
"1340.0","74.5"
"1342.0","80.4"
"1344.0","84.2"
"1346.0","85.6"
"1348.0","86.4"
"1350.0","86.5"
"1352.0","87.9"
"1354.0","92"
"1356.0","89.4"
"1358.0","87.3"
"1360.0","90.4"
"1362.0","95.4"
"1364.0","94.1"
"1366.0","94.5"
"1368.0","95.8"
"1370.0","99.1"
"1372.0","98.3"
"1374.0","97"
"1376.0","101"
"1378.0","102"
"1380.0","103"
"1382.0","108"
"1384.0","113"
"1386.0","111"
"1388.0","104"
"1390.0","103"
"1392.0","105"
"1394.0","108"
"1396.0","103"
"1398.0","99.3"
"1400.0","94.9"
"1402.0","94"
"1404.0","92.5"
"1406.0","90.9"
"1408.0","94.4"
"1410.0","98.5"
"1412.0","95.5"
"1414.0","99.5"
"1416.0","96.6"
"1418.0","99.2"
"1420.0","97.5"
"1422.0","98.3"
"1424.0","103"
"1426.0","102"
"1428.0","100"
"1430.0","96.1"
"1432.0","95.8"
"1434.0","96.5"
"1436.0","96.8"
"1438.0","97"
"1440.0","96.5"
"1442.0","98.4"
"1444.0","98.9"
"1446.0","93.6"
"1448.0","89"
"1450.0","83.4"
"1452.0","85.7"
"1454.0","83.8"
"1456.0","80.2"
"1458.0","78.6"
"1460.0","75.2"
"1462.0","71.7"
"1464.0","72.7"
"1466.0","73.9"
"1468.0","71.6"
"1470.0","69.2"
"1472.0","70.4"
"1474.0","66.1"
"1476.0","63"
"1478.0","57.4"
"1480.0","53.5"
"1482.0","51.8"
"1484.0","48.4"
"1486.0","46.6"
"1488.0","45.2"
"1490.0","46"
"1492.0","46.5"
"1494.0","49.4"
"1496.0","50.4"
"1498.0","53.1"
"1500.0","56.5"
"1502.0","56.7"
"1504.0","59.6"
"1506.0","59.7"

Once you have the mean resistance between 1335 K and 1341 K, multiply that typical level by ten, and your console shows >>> 738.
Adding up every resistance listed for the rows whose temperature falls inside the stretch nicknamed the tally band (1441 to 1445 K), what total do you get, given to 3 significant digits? 197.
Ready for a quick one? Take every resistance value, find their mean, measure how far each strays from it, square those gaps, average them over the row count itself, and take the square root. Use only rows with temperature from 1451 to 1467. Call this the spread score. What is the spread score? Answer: 5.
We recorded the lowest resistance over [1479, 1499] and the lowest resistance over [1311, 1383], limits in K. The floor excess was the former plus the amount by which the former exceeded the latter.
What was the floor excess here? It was 33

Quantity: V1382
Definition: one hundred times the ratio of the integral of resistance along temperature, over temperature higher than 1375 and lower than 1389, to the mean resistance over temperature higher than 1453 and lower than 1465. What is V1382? 1926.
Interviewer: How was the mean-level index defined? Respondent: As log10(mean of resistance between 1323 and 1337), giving 1.85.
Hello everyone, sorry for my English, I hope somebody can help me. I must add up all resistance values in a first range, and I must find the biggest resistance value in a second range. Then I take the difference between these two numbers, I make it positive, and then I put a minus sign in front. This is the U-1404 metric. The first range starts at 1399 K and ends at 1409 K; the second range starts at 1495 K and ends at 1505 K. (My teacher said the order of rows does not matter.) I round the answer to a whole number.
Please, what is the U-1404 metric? -407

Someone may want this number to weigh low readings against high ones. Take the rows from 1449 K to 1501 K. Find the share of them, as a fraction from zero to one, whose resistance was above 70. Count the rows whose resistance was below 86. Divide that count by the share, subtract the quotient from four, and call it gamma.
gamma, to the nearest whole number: -57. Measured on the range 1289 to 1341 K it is -32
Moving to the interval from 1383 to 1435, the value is 4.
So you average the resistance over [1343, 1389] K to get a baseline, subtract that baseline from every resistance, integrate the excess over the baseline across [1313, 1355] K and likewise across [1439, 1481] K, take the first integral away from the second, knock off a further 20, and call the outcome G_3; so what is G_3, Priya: 154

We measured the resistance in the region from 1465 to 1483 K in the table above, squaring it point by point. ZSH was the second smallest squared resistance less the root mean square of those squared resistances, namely -1415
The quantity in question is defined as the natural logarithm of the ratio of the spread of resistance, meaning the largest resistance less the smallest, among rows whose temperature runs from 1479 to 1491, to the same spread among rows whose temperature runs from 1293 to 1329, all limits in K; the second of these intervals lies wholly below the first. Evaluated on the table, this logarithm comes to -1.5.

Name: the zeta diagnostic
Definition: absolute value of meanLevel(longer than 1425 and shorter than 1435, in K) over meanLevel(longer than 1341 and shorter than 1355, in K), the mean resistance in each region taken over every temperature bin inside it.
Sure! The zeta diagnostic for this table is 1.14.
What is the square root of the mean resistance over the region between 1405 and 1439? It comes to 9.9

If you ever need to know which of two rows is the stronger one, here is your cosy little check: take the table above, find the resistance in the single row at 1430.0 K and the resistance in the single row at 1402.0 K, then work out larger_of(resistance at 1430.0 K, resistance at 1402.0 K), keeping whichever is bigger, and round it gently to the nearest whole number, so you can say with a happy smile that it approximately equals 96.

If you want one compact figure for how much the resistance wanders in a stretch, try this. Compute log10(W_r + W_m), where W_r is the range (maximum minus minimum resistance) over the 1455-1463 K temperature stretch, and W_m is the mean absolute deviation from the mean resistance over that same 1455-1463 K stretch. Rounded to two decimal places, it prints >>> 1.06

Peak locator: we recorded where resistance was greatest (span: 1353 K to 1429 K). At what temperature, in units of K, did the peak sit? 1384.0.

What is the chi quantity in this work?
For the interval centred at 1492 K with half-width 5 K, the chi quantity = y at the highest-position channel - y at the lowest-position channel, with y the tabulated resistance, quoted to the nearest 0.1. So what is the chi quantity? 5.2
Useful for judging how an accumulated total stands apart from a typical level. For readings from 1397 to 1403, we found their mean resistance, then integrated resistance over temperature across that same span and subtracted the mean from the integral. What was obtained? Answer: 480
